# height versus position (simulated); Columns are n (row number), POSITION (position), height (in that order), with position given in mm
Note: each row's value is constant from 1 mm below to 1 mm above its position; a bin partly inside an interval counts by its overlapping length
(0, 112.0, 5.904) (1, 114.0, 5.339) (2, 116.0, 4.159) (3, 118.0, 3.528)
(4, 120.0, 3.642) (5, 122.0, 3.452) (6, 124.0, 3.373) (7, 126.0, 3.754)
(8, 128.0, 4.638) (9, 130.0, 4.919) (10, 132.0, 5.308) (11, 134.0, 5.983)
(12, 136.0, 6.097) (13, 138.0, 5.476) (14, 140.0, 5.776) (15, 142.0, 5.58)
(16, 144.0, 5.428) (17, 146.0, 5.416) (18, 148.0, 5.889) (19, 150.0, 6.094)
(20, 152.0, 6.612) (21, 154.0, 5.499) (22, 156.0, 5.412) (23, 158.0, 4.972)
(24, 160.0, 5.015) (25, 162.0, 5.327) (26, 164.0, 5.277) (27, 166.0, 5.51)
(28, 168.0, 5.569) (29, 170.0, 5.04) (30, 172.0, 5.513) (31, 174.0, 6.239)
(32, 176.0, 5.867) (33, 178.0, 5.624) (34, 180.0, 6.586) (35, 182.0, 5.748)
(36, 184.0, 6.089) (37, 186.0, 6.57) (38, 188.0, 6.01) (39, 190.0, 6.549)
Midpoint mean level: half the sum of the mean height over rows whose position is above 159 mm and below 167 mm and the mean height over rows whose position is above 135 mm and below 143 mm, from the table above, 5.5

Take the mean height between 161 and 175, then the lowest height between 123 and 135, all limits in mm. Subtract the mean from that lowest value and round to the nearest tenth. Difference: -2.1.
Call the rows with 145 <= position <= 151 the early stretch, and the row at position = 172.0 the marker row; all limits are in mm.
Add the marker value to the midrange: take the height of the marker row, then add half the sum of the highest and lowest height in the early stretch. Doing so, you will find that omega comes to 11.3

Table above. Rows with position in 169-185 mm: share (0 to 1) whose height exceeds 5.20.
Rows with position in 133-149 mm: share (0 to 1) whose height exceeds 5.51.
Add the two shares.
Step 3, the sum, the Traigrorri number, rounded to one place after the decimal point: 1.5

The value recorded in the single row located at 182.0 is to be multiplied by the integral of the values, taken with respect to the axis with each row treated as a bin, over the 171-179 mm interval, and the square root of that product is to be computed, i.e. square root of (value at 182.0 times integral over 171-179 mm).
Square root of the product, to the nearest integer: 16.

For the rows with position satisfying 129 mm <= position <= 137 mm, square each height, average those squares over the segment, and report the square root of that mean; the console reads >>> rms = 5.60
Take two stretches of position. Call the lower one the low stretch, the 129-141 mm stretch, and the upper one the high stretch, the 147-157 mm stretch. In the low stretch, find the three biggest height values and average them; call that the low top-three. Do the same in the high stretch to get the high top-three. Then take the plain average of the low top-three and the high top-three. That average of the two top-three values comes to 6.1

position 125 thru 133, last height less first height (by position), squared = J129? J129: 2.41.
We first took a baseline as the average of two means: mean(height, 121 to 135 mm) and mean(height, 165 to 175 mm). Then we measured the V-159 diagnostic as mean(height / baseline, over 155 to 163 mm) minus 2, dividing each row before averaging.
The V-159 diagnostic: -0.97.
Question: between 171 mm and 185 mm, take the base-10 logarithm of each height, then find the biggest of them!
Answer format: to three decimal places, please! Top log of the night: 0.819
